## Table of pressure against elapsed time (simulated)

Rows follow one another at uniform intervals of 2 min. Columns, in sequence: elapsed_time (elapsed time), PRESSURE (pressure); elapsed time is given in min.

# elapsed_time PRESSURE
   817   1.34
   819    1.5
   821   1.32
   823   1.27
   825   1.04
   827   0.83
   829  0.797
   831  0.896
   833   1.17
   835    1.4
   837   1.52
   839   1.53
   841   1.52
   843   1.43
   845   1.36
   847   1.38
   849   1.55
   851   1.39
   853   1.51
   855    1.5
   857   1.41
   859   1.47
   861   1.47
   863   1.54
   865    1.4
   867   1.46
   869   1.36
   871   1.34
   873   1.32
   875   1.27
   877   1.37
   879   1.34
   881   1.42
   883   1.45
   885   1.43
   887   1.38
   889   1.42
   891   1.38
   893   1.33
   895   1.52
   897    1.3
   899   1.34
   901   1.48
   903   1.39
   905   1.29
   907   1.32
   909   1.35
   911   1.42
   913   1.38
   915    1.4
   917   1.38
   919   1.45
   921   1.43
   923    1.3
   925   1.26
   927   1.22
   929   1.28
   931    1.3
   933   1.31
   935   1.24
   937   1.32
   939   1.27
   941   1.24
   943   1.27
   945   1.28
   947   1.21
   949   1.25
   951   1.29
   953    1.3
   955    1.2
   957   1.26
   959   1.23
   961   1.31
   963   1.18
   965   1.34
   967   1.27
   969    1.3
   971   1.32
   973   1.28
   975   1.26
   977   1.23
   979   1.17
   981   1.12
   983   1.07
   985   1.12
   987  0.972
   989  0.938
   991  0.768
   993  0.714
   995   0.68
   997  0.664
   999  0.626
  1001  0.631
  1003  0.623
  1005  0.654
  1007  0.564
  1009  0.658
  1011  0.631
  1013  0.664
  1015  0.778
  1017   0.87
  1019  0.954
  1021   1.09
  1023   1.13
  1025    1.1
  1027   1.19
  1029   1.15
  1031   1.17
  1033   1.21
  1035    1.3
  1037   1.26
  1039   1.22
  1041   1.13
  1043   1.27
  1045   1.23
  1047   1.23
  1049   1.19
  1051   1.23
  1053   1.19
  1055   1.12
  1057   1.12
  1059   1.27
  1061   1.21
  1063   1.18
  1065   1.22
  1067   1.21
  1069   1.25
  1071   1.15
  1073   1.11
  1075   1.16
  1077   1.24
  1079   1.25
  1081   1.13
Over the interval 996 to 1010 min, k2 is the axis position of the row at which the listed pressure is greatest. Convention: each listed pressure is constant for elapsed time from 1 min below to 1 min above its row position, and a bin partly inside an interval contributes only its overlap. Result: 997 min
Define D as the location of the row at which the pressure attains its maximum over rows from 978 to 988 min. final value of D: 979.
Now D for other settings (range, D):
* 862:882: 863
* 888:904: 895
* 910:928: 919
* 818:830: 819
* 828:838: 837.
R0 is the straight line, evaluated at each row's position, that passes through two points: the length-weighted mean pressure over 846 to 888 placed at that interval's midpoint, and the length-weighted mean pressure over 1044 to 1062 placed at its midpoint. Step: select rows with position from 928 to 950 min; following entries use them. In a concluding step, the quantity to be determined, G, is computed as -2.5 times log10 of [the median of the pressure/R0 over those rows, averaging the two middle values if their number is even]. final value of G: 0.05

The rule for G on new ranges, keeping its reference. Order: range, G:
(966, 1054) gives 0.11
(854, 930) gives 0.01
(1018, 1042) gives 0.06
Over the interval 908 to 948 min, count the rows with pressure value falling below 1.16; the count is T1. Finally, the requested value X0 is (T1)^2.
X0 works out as 0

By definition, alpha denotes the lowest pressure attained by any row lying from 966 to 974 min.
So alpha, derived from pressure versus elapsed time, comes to 1.27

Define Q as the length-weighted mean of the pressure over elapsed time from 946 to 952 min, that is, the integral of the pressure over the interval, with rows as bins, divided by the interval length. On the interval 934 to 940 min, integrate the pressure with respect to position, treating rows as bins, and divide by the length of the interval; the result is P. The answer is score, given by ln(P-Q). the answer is -3.6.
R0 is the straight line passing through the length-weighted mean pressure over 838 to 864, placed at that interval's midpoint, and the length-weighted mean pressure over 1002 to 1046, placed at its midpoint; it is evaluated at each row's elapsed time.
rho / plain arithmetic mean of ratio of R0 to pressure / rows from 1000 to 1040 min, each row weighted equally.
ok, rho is 1.17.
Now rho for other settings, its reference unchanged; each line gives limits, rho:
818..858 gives 1.19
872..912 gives 0.99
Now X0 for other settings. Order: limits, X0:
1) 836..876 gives 0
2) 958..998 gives 81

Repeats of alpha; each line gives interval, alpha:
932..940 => 1.24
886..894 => 1.33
